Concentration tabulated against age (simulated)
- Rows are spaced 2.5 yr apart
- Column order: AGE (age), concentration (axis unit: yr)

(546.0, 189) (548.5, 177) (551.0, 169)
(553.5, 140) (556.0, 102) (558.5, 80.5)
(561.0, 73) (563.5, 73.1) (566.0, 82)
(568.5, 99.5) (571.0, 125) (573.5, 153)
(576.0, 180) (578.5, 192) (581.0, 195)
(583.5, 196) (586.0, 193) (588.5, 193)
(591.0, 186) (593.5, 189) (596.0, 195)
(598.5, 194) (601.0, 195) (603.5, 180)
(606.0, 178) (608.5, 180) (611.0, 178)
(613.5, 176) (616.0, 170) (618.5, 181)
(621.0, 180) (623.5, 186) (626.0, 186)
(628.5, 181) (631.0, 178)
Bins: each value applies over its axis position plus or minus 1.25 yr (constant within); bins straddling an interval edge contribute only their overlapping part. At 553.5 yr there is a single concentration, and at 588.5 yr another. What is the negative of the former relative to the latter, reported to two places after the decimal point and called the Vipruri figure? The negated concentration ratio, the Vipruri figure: -0.73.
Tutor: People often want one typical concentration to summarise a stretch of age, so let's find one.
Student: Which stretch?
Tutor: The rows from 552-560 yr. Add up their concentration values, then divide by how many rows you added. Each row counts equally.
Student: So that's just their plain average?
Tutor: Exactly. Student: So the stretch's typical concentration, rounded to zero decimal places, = 108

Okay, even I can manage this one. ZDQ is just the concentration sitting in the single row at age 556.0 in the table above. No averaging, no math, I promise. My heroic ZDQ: 102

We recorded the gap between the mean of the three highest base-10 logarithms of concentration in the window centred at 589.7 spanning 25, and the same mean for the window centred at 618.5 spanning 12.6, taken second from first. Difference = 0.030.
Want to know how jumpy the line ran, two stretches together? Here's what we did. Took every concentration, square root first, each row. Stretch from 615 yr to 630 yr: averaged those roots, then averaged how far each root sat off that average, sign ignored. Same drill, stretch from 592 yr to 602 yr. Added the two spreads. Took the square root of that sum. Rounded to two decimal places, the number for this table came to 0.47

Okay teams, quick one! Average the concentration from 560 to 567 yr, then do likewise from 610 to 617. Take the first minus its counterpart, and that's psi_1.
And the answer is -99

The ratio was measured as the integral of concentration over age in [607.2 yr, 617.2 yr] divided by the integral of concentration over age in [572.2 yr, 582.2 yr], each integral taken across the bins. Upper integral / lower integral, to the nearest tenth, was 1.0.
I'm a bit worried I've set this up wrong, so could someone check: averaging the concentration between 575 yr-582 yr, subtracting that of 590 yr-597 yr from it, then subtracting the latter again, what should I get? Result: -191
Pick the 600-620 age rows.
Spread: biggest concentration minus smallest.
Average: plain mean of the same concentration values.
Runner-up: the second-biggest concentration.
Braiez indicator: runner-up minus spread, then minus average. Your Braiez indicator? -24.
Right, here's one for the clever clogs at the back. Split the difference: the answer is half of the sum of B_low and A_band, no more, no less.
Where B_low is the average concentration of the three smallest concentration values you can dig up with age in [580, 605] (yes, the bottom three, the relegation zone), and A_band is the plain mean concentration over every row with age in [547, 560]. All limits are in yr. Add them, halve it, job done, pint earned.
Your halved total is 159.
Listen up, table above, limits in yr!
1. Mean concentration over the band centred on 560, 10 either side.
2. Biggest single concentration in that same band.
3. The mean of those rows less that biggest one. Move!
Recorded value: -67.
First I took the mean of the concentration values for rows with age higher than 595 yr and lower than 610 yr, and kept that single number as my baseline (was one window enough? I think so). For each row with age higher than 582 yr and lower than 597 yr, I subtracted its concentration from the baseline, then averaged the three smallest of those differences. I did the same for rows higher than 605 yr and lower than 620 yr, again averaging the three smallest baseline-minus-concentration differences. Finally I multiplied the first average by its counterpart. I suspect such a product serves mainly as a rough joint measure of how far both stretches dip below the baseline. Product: -56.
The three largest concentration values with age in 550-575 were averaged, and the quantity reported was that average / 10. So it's 15.4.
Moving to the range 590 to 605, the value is 19.5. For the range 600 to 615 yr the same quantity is 18.5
